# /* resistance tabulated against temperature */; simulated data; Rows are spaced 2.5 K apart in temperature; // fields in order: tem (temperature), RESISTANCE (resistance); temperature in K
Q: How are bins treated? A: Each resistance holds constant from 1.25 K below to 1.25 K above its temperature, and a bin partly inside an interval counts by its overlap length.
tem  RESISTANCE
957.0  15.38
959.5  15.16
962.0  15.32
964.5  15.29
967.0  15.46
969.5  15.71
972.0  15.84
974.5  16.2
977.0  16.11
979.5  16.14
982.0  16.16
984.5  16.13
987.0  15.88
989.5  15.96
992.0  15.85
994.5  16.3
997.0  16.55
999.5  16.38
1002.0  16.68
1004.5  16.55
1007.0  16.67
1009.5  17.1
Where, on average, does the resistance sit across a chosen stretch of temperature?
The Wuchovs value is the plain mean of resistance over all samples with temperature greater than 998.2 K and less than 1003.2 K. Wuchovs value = 16.5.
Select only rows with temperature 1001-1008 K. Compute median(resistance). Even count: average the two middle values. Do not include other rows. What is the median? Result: 16.67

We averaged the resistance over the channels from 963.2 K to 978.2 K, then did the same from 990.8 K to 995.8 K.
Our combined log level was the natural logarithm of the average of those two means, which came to 2.768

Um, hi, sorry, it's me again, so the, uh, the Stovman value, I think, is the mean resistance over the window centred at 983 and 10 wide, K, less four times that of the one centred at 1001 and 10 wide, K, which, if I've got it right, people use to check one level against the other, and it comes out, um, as -50.1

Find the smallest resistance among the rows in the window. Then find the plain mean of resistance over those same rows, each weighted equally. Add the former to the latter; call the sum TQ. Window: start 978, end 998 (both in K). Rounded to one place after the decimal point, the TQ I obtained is 32.0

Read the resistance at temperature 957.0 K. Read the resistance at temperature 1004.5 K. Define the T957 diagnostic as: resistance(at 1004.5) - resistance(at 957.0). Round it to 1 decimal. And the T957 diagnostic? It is 1.2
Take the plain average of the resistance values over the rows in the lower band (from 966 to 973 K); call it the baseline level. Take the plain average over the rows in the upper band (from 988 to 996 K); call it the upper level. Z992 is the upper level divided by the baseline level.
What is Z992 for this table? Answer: 1.02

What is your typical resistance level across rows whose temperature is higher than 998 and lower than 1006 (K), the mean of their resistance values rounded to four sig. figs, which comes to 16.54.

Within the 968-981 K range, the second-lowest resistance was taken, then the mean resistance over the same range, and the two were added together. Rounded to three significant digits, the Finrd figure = 31.8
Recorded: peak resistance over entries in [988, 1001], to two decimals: 16.55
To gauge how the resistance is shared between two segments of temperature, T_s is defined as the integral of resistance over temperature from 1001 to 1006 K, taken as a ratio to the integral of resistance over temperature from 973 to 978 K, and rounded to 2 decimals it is 1.03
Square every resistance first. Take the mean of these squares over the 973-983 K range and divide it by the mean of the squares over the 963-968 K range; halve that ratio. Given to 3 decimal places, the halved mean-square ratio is 0.552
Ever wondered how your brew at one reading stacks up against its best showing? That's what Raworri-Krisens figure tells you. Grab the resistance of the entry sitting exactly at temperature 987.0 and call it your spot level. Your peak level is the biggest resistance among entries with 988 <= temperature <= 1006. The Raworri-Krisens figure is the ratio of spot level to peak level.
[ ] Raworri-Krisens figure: 0.952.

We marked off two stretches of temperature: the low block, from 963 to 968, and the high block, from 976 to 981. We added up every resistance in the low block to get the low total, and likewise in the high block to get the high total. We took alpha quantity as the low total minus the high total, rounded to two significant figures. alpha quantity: -1.5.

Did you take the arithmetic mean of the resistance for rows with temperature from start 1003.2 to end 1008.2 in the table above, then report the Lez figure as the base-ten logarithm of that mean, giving 1.22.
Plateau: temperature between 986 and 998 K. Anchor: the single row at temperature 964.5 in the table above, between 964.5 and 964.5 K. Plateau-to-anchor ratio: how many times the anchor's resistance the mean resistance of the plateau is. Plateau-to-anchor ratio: 1.05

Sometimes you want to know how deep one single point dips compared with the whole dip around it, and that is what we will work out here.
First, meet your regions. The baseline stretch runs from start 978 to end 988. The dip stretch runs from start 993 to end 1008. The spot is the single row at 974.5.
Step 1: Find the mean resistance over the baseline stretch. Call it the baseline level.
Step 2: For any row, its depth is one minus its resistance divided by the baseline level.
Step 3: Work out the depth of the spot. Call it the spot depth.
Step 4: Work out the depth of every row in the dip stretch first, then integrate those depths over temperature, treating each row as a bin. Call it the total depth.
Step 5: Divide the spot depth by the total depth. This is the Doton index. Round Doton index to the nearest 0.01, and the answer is 0.02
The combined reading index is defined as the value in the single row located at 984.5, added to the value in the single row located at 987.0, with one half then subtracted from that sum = 31.5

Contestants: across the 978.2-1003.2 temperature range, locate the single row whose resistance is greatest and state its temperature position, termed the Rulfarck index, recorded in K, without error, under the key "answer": 1002.0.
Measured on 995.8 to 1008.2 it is 1002.0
